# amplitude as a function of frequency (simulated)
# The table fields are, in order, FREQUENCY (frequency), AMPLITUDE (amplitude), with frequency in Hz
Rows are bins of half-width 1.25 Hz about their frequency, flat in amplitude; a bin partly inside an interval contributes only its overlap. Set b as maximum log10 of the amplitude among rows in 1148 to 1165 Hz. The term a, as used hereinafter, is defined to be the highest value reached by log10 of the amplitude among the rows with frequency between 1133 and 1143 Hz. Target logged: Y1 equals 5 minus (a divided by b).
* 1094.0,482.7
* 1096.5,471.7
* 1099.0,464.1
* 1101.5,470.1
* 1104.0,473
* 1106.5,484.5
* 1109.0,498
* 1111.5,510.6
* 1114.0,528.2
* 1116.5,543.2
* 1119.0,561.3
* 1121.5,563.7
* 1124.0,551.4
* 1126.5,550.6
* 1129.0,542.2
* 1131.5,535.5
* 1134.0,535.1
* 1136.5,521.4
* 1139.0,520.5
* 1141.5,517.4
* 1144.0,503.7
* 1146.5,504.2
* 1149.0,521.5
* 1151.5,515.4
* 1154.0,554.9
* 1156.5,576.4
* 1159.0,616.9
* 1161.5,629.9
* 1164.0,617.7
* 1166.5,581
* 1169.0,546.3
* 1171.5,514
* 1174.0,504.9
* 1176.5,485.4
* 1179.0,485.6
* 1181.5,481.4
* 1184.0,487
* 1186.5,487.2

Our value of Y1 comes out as 4.03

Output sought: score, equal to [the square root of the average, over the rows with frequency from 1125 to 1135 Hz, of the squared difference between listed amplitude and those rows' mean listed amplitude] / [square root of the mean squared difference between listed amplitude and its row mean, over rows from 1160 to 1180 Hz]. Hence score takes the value 0.1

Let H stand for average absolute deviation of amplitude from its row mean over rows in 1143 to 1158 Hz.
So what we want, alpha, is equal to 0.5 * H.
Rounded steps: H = 24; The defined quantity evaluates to 12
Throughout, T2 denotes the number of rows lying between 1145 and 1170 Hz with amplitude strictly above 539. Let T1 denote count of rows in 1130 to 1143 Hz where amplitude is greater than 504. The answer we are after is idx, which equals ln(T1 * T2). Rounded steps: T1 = 5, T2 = 7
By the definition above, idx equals 3.56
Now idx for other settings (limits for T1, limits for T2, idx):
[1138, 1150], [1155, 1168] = 3.00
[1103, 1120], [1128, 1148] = 1.39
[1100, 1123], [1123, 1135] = 2.71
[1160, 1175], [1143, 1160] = 2.89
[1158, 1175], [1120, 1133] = 3.33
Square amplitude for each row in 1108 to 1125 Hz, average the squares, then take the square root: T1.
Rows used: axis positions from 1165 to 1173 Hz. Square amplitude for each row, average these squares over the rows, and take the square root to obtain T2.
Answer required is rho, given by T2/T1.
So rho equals 1.02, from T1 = 537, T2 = 548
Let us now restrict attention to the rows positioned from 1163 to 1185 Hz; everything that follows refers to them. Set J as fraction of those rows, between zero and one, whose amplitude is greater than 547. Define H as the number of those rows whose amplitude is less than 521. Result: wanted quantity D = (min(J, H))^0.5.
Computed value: 0.471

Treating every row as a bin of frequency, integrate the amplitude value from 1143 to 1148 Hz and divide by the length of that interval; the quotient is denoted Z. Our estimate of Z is 505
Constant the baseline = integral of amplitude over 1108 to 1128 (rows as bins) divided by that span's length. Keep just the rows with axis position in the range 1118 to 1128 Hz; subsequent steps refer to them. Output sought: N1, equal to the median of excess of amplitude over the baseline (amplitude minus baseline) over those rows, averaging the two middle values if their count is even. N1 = 17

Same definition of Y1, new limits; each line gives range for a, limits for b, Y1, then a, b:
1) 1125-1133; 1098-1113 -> 3.99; 2.74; 2.71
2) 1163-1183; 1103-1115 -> 3.98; 2.79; 2.72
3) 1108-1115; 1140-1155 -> 4.01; 2.72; 2.74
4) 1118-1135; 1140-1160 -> 4.01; 2.75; 2.79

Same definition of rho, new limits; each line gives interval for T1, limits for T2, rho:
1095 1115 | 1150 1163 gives 1.19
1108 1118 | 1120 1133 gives 1.05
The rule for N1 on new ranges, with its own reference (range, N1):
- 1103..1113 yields -48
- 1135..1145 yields -20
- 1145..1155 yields -20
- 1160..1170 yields 60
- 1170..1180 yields -44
